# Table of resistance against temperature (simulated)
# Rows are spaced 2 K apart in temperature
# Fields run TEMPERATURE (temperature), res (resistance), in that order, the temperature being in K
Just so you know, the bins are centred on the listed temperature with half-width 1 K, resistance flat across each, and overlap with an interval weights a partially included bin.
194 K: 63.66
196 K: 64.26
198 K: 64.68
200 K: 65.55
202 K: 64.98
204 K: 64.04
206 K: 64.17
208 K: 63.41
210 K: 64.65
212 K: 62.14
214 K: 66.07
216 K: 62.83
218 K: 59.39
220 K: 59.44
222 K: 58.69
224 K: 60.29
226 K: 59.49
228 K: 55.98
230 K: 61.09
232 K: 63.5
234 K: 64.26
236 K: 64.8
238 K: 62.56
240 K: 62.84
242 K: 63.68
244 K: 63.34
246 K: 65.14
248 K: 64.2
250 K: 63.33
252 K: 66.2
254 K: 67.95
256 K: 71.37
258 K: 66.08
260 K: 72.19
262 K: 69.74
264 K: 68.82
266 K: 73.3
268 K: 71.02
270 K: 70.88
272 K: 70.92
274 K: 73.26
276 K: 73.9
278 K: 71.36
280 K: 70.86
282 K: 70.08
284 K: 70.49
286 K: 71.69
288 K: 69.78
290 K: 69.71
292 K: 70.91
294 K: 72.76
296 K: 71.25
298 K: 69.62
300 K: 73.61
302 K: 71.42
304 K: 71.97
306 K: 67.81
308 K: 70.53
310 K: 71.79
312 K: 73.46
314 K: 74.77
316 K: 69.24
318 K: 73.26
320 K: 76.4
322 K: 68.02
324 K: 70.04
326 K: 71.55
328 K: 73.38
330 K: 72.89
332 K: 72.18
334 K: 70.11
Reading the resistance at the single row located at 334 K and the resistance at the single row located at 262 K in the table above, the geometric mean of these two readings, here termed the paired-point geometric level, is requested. 69.9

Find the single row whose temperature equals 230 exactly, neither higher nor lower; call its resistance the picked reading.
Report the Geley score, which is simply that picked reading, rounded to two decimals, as 61.09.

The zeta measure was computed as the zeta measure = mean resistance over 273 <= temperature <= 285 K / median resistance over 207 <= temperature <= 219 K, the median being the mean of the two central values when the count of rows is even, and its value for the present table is 1.14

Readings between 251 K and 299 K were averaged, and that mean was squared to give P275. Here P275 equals 4983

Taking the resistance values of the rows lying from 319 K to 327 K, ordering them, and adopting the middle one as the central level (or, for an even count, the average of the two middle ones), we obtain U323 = 70.8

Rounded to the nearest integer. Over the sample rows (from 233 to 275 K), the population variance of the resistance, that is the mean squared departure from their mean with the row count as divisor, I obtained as 13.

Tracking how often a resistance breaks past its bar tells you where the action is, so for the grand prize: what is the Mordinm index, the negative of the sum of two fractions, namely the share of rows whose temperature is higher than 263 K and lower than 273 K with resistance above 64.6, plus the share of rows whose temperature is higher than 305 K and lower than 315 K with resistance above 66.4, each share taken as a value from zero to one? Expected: -2.00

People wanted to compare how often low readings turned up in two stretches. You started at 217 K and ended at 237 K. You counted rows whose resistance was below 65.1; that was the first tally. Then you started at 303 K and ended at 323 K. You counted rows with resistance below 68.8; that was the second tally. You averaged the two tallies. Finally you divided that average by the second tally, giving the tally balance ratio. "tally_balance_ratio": 3.0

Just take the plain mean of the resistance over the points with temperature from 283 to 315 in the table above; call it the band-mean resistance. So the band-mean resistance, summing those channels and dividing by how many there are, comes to 71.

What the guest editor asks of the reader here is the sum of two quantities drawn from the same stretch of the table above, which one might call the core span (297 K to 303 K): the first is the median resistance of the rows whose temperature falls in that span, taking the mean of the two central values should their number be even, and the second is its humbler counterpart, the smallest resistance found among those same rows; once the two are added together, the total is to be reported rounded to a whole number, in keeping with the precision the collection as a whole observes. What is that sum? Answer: 141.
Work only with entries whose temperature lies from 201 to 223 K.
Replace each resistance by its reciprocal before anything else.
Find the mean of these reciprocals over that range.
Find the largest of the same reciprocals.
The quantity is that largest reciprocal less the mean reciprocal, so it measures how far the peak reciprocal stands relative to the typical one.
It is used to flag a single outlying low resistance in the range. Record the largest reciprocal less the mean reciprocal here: 0.0011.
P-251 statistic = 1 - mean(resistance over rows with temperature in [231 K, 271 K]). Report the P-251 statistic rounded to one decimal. -65.8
